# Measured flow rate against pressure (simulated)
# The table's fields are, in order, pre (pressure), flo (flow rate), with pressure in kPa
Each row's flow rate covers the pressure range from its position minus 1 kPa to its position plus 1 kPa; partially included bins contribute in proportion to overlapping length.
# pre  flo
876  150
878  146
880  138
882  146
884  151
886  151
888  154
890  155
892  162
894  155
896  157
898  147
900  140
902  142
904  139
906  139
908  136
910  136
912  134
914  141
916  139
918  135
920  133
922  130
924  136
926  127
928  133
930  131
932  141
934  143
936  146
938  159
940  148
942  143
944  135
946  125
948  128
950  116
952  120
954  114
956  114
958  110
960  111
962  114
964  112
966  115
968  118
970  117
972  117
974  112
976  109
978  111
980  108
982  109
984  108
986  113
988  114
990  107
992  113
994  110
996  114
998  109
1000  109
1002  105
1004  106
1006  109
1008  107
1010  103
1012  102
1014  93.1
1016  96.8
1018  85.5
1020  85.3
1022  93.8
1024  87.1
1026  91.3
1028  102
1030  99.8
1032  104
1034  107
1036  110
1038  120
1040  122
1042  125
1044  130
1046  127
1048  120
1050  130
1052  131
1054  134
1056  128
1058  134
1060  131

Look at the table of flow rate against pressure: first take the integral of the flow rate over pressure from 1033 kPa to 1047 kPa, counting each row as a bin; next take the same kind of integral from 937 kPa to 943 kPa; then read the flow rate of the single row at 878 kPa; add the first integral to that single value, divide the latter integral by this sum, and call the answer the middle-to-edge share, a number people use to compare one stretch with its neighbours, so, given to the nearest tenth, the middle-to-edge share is 0.5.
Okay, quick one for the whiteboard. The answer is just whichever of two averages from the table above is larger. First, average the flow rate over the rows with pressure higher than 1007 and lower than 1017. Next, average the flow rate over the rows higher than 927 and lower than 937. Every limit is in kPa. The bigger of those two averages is 139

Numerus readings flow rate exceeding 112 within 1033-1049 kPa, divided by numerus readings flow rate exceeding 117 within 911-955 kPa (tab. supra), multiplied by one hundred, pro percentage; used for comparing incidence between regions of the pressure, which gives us 30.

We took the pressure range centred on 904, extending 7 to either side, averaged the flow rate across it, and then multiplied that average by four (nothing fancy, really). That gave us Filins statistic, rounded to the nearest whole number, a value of 559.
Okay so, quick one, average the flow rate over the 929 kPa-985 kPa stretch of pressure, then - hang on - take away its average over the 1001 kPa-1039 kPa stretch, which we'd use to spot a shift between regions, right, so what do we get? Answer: 22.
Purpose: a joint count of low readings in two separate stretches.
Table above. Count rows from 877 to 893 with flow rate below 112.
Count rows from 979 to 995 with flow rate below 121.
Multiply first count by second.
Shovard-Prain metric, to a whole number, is 0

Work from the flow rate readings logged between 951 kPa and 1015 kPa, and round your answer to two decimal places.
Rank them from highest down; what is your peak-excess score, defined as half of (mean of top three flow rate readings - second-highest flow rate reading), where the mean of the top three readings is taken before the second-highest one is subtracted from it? 0.17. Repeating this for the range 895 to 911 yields 0.83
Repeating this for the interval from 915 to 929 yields 0.33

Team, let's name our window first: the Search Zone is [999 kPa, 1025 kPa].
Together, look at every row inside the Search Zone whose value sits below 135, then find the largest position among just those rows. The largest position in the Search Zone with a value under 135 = 1024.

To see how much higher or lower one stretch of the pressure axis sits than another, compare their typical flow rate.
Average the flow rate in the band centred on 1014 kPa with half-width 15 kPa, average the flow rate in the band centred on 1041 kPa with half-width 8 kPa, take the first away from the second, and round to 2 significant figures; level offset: 22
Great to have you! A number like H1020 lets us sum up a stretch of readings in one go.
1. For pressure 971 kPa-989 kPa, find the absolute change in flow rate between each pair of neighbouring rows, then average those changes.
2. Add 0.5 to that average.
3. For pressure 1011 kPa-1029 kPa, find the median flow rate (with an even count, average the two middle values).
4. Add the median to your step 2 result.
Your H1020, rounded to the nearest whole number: 96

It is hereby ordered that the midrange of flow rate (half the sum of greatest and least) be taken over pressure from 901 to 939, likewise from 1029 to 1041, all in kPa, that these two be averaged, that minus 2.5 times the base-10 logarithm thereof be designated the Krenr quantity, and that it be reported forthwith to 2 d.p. -5.26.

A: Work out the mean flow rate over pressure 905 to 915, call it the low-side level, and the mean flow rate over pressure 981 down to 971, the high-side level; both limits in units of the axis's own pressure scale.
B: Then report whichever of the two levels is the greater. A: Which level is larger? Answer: 137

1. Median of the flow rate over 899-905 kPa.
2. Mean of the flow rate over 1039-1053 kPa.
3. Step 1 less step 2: 14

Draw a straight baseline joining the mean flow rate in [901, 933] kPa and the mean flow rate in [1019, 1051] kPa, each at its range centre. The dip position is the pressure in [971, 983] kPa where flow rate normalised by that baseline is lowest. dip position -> 980 kPa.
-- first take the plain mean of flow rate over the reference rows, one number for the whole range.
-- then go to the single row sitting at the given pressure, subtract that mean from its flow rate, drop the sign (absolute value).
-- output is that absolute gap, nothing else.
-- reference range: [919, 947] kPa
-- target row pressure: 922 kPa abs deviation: 8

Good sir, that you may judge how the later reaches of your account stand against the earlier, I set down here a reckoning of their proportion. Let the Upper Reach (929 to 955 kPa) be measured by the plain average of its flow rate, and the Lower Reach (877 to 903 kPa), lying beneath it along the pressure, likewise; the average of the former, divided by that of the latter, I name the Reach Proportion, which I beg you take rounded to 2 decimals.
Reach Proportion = 0.90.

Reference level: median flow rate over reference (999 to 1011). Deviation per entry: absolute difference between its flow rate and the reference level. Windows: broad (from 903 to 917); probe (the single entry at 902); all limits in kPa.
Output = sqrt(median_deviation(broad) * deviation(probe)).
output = 34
